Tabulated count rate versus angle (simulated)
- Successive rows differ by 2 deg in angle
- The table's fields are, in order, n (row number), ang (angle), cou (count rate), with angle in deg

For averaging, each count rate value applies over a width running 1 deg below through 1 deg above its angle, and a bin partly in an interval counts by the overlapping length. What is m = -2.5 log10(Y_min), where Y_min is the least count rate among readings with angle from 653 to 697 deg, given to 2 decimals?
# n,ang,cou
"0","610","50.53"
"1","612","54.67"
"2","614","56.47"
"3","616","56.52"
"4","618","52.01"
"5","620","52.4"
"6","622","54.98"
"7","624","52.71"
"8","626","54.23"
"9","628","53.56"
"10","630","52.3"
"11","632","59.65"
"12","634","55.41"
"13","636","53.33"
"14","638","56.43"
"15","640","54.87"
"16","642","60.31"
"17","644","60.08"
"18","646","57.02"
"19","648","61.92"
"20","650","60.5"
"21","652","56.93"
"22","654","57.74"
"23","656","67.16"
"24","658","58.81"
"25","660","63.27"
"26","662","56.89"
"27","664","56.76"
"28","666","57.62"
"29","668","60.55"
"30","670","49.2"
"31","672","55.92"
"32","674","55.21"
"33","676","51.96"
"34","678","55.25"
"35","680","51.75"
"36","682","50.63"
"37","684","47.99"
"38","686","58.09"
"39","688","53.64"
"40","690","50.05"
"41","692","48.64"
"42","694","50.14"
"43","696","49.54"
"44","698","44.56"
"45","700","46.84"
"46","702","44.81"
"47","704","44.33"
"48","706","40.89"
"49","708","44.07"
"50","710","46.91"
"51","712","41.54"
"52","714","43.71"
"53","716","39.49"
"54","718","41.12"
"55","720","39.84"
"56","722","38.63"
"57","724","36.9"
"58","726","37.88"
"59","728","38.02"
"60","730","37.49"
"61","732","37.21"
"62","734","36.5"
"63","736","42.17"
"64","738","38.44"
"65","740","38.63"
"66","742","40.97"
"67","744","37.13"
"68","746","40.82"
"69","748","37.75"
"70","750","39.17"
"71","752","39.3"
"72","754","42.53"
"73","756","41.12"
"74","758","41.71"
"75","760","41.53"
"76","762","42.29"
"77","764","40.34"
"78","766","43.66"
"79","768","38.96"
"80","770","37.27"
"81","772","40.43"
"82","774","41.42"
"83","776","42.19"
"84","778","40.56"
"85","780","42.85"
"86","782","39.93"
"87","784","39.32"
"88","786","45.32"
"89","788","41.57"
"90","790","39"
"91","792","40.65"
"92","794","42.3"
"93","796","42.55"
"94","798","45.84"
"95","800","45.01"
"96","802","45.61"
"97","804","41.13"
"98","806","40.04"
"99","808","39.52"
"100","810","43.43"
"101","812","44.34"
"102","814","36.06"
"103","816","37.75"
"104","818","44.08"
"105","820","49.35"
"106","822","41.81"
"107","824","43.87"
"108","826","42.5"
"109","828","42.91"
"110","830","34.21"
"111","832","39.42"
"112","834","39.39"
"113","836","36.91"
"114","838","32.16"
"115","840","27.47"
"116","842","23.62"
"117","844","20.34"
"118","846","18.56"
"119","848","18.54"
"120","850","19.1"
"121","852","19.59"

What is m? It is -4.20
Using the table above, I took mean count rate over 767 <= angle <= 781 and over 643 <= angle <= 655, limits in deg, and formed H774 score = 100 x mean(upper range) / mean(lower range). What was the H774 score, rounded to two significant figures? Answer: 69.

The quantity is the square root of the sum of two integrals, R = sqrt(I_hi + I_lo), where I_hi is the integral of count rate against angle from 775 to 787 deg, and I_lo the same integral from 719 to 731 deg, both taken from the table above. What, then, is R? 30.9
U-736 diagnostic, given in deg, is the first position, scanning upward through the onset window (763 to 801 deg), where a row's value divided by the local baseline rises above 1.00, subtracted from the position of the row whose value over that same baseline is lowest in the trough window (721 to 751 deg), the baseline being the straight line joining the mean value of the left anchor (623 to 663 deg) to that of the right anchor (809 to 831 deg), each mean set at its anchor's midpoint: -62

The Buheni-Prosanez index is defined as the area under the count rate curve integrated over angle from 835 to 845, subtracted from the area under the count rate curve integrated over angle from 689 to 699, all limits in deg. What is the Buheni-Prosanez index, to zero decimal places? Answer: 205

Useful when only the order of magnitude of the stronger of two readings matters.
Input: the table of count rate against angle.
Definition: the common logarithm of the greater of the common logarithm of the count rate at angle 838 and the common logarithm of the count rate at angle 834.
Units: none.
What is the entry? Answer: 0.203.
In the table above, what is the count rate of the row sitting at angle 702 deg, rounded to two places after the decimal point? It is 44.81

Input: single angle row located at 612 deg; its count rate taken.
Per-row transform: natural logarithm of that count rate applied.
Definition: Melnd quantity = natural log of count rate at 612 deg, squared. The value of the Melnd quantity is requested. 16.0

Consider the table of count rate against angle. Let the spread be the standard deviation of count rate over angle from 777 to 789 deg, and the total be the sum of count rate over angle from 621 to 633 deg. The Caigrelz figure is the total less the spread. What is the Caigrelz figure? 325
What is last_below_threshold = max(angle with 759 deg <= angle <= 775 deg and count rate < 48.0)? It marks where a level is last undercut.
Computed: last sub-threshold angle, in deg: 774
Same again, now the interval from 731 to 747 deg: 746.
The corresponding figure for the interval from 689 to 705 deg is 704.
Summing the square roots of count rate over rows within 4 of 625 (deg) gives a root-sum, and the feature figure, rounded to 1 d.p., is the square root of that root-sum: 5.4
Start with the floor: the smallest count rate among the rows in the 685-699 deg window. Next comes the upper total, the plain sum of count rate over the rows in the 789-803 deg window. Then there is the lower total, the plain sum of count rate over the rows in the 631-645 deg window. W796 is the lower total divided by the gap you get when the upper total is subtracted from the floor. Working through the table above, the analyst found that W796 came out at -1.56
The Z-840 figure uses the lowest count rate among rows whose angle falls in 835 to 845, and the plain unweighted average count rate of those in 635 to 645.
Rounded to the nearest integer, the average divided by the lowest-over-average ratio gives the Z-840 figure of 160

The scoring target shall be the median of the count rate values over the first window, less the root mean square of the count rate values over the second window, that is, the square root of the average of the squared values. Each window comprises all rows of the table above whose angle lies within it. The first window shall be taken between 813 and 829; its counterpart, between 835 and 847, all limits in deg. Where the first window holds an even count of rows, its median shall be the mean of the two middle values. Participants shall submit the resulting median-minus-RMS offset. 15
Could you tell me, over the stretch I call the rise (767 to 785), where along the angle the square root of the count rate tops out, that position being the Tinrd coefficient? 780 deg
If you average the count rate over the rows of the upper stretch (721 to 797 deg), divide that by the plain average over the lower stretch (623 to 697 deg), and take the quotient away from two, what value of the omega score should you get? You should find 1.28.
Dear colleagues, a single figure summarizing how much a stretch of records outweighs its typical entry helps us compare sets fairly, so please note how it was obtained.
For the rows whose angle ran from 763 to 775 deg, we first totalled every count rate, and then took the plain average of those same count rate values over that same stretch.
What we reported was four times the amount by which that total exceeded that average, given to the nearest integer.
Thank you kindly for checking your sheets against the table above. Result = 807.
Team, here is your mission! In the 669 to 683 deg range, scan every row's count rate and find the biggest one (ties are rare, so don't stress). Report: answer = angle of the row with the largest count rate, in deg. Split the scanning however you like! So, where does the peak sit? 672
